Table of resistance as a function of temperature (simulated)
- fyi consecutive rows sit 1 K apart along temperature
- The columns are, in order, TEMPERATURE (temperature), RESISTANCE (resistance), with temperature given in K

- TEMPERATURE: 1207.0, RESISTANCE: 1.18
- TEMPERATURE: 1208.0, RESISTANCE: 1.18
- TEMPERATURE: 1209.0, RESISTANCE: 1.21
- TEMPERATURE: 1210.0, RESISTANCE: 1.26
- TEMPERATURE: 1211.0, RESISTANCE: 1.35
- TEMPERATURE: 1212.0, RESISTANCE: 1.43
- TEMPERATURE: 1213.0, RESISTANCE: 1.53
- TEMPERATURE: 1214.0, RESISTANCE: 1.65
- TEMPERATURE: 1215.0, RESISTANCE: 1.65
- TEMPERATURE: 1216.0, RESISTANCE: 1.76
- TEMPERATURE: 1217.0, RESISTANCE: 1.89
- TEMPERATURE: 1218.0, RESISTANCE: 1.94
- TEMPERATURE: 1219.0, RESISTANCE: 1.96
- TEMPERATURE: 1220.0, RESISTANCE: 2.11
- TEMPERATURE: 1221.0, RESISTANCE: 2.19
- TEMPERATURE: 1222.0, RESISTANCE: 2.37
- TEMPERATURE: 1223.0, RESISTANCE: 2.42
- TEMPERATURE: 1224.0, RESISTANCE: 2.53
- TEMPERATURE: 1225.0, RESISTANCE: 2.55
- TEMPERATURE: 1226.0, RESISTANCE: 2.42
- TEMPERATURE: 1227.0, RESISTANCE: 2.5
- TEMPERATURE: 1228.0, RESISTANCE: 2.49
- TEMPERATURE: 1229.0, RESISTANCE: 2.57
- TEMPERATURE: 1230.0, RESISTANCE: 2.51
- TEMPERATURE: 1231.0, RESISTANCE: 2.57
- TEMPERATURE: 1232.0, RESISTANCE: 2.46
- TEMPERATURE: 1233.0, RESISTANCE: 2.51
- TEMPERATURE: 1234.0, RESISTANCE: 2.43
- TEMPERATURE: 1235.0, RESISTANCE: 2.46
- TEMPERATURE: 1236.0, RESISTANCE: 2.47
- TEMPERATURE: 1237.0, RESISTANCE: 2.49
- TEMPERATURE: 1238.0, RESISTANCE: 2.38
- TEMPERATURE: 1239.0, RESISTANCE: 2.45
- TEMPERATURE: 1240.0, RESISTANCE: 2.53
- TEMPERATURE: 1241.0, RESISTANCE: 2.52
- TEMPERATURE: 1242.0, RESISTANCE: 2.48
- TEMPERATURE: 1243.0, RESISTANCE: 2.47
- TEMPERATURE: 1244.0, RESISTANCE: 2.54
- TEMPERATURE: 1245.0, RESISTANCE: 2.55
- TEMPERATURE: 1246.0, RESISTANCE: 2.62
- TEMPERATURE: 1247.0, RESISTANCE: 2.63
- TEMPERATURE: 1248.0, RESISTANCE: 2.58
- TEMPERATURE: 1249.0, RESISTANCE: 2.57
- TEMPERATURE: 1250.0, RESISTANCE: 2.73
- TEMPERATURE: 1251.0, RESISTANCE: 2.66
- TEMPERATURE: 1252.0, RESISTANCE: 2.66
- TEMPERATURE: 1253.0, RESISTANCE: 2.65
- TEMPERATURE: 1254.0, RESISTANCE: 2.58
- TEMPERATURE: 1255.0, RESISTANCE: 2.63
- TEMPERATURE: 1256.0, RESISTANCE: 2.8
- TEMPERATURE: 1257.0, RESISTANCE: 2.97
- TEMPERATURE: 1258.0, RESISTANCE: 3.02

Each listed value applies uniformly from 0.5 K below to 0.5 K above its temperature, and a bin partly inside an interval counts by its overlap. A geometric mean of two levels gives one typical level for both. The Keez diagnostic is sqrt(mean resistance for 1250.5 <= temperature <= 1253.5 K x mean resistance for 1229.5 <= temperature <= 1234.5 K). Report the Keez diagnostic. 2.58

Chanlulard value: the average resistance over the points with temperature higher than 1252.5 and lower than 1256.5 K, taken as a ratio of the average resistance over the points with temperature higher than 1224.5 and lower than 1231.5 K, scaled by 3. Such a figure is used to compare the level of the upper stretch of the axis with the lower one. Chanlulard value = 3.2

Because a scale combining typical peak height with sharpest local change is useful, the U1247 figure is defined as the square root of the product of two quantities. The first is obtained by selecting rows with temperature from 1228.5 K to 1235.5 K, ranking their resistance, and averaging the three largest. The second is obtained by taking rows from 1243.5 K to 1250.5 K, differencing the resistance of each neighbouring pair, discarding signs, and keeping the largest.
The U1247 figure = 0.64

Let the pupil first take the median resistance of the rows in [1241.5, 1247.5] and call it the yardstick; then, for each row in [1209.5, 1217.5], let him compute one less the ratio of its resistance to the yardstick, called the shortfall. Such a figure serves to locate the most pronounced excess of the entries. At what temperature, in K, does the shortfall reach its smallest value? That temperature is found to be 1217.0 K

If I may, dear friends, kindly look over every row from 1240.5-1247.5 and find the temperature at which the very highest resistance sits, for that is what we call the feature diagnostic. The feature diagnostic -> 1247.0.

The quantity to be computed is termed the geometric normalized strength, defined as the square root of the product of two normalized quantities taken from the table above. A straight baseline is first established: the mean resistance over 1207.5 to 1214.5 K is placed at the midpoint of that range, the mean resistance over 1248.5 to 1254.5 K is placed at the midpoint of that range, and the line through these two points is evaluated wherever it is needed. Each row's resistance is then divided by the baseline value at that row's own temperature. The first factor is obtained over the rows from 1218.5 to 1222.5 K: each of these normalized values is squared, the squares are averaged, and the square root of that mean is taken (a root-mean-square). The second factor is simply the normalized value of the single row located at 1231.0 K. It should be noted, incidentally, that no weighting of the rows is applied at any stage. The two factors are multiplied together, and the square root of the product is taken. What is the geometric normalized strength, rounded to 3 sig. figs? 1.29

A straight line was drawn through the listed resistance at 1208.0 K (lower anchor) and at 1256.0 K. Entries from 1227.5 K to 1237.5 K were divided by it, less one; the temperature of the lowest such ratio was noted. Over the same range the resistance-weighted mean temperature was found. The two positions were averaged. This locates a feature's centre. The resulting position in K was 1234.7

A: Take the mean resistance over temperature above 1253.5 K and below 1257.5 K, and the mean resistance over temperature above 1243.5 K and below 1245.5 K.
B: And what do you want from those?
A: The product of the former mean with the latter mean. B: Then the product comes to 7.0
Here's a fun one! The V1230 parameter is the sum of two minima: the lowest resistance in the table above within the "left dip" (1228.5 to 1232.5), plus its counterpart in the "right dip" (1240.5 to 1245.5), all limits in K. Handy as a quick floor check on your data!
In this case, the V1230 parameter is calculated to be 4.93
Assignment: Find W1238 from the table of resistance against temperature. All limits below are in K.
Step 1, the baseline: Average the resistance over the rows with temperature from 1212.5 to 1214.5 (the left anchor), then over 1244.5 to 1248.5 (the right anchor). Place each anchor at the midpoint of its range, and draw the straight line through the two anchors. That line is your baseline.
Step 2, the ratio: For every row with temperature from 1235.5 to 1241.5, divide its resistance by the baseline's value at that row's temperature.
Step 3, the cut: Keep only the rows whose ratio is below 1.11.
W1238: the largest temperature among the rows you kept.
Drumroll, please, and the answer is 1241.0 K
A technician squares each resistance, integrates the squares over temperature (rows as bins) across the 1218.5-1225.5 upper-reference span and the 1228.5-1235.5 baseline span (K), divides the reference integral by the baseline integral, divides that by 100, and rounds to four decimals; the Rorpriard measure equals 0.0086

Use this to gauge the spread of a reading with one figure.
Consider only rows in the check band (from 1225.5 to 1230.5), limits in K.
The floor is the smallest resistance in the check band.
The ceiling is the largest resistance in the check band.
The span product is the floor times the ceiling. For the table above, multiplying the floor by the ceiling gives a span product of 6.2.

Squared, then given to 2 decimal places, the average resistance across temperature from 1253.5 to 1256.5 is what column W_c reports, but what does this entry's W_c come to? 7.13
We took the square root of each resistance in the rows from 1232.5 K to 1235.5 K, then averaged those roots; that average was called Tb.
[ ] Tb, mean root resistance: 1.571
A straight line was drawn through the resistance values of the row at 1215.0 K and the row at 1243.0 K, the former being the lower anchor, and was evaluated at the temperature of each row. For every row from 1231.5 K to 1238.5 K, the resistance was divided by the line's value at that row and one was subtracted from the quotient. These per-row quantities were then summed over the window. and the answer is 0.70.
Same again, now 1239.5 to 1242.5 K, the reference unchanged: 0.12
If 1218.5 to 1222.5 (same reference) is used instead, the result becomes 0.76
